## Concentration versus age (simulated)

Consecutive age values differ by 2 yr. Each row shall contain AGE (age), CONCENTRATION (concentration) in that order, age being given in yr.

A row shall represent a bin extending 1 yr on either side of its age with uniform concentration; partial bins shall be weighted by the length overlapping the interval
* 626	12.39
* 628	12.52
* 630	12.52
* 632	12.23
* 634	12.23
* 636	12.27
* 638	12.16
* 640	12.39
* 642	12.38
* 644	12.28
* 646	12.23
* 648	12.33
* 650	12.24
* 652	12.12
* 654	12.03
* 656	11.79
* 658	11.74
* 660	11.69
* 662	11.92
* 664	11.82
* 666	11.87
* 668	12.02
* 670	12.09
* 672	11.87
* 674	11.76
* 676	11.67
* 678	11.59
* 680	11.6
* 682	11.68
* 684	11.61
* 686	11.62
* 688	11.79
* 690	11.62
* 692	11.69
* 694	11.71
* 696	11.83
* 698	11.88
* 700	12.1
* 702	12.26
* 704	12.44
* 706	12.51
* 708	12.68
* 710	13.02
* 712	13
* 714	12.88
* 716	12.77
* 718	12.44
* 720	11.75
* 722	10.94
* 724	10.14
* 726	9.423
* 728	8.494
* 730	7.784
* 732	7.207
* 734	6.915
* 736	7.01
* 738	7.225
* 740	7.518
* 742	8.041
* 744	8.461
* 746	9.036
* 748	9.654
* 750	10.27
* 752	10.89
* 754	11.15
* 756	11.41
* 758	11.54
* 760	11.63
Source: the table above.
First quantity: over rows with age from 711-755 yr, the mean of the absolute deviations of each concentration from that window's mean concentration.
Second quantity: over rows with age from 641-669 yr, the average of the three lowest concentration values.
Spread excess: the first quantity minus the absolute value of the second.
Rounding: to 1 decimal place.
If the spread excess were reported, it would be -10.0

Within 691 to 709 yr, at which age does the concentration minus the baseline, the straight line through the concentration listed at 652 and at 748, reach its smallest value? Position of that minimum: 692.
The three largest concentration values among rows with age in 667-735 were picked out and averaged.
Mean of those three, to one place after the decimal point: 13.0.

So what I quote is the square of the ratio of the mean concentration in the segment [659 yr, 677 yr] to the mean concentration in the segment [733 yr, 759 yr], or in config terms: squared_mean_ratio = 1.7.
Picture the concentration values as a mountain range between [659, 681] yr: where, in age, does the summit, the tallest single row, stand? 670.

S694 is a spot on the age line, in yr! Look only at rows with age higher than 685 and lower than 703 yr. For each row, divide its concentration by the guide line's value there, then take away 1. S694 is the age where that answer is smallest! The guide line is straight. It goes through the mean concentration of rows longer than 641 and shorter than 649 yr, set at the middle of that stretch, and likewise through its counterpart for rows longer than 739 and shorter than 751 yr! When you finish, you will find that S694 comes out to 686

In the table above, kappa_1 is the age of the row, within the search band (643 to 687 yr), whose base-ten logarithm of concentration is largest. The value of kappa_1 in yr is 648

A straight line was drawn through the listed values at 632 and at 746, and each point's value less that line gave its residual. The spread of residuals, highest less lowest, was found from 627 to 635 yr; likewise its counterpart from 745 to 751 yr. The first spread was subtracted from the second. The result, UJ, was 1.1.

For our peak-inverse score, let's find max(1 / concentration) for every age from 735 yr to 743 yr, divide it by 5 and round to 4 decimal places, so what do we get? 0.0285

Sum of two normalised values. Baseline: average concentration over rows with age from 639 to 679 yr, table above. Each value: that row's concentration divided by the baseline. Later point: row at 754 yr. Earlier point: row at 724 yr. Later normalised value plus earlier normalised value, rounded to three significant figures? 1.78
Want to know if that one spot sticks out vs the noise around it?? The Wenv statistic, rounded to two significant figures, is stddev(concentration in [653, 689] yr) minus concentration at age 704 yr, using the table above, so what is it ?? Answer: -12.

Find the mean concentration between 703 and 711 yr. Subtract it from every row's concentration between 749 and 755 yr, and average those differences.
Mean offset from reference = -1.9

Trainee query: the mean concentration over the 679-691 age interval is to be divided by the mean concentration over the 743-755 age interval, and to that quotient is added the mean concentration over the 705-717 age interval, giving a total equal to 14.0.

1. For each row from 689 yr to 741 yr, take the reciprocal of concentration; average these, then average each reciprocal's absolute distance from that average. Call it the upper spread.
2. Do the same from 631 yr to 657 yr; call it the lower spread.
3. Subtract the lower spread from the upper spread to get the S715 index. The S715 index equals 0.020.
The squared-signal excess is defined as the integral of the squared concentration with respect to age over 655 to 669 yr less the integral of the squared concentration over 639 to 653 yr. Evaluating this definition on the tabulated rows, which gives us -150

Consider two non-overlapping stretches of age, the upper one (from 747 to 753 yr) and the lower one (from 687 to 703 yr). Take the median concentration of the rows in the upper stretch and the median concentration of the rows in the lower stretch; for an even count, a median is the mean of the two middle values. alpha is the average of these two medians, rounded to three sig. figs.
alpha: 11.0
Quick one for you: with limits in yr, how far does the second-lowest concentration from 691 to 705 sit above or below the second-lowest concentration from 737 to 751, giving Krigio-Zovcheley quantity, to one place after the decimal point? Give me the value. 4.2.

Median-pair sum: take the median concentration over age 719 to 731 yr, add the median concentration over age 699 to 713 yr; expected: 22.3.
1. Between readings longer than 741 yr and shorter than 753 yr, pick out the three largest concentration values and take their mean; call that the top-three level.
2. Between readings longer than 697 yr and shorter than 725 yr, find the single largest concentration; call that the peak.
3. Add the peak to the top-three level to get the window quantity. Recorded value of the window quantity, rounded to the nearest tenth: 23.3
